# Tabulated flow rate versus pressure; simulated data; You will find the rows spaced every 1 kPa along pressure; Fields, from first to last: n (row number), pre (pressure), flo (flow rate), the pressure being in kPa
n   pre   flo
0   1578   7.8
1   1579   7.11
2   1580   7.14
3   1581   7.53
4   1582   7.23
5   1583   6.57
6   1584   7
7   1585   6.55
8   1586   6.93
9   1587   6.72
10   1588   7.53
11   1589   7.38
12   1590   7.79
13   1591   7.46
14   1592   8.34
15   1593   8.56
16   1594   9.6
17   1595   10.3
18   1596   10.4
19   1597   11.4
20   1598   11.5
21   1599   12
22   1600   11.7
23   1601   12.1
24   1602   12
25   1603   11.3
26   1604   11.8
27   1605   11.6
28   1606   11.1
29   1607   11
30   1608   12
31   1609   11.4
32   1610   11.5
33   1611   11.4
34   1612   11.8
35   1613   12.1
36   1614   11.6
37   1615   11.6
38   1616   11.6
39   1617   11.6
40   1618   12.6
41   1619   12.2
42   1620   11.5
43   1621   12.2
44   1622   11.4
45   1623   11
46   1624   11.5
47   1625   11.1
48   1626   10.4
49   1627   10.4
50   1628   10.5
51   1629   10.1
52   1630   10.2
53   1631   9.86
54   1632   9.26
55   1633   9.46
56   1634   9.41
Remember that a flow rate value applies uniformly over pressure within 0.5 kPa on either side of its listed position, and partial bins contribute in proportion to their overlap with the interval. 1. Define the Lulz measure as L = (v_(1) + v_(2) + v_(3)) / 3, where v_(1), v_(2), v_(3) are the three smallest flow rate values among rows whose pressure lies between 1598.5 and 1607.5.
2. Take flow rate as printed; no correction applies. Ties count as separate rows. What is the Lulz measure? 11.1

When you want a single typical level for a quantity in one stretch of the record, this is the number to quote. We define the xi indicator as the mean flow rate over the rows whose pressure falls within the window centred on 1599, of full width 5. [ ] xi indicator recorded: 11.7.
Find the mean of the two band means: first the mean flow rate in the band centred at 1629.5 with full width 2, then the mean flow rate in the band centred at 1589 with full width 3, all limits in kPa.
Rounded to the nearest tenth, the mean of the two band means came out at 8.9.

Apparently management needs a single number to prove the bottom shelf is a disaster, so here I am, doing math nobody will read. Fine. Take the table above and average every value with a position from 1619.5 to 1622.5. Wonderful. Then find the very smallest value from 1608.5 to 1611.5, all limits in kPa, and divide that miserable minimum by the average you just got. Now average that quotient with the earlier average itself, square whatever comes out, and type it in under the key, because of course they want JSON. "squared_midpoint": 40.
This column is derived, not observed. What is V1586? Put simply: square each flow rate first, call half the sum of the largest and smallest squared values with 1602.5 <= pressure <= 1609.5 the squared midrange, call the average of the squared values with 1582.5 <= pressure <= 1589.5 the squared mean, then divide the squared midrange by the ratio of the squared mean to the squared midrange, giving 362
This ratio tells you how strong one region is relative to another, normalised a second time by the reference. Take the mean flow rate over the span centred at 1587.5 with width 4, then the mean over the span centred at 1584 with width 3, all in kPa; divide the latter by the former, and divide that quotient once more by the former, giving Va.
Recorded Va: 0.13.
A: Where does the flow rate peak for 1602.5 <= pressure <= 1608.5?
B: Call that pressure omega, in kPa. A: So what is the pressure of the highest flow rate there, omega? 1608 kPa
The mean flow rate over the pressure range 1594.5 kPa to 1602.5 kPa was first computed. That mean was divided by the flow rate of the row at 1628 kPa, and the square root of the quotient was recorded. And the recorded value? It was 1.04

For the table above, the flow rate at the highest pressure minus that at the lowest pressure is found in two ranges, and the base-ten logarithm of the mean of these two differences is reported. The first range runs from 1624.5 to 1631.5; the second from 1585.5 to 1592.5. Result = -1.07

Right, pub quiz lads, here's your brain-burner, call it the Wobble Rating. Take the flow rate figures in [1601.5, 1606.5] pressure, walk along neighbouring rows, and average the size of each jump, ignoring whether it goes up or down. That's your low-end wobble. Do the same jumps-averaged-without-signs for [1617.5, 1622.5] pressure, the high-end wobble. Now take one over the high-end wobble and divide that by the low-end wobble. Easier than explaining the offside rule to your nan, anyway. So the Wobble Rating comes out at 3.2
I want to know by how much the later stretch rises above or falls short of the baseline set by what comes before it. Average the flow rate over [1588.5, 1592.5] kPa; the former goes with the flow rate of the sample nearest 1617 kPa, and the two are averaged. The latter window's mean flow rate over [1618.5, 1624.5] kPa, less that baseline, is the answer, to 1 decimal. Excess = 2.0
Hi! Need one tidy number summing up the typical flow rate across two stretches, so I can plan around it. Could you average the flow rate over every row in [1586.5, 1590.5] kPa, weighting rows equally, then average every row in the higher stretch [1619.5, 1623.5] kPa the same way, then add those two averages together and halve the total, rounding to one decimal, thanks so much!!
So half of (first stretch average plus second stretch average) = 9.4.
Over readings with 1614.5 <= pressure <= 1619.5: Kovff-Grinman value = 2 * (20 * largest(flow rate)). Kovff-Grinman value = 504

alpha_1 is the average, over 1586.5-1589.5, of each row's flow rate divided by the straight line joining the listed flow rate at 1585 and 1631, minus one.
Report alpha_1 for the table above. 0.07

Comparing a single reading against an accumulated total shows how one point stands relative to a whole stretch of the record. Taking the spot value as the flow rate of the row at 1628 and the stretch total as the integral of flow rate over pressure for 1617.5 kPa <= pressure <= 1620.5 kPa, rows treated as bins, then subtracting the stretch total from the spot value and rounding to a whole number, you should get -26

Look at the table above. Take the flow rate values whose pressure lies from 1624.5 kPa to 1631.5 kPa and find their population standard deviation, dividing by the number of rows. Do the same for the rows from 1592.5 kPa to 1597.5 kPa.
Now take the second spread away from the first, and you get -0.58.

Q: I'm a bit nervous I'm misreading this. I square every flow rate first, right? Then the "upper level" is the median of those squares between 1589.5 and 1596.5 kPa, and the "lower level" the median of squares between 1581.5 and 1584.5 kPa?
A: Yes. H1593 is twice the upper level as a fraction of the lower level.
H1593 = 3.0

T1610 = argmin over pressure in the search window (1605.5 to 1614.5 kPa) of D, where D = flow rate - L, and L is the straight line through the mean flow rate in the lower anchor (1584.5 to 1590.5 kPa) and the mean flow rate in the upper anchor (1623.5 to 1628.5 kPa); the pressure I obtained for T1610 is 1614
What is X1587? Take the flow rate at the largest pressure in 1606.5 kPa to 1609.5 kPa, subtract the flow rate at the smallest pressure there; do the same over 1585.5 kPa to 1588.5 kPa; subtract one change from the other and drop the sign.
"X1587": 0.20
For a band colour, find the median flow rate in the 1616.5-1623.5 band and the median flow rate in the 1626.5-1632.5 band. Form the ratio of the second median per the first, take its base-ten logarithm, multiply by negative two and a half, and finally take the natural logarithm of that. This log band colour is -1.9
